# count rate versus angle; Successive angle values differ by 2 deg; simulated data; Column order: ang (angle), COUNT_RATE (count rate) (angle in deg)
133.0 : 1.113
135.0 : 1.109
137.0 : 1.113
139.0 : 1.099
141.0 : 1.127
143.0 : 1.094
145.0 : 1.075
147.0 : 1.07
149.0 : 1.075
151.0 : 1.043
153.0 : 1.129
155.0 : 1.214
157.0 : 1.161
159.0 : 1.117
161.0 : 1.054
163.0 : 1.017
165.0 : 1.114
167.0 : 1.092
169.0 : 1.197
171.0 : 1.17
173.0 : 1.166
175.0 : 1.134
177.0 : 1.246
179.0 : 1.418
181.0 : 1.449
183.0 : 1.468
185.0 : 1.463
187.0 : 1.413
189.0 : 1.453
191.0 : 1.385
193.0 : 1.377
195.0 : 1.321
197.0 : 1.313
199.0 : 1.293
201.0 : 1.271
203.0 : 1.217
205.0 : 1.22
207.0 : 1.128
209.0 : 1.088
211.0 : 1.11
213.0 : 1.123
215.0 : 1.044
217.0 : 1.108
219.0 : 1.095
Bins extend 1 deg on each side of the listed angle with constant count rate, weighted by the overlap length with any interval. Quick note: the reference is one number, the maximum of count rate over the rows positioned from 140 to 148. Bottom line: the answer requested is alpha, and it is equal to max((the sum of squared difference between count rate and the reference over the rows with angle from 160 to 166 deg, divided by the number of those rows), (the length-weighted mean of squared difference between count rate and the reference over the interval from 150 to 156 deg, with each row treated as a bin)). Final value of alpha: 0.0059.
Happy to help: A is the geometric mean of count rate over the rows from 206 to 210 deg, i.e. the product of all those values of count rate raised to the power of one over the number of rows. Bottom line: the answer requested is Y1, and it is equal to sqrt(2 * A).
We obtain 1.49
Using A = 1.11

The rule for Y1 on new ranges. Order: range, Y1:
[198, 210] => 1.55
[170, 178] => 1.54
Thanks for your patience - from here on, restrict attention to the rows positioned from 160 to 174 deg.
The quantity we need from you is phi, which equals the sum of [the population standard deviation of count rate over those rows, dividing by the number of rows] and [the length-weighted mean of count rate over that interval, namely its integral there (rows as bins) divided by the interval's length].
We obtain 1.18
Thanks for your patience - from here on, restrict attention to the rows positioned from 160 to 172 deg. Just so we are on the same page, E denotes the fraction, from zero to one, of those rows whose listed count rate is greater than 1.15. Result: 0.33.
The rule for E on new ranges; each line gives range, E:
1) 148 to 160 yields 0.33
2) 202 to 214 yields 0.33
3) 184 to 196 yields 1.00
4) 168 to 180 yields 0.83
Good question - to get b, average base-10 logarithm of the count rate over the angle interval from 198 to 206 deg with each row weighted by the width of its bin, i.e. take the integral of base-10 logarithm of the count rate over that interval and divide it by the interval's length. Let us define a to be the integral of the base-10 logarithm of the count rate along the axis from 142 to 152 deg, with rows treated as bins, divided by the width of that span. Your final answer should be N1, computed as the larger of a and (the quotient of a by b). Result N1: 0.3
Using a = 0.03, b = 0.097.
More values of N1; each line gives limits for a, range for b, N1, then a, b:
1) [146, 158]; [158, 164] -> 1.8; 0.05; 0.026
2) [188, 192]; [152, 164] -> 3.3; 0.15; 0.047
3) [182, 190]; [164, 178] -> 2.5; 0.16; 0.064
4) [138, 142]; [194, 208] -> 0.5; 0.05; 0.097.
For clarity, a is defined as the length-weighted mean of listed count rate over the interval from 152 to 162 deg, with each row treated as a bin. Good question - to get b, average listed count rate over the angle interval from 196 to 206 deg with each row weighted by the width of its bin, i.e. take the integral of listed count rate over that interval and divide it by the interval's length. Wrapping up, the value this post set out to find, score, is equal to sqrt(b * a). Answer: 1.20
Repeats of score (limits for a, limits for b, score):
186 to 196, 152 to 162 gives 1.26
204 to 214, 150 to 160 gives 1.13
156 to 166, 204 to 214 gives 1.11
